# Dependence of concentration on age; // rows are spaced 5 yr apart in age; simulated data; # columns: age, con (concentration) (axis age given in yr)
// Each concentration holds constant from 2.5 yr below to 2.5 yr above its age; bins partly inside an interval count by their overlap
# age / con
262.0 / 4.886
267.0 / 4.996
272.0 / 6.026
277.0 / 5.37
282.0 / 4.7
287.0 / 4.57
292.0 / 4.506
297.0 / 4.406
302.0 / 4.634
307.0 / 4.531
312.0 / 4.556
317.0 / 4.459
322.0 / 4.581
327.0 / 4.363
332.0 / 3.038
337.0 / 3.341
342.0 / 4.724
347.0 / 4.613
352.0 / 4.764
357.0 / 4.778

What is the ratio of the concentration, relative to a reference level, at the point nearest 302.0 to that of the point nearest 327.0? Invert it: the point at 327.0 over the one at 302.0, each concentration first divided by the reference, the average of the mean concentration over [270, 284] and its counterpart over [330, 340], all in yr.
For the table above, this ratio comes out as 0.94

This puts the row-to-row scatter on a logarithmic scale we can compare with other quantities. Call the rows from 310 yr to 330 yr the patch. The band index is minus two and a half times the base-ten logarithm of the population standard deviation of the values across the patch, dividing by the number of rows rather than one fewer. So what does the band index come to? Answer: 2.7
